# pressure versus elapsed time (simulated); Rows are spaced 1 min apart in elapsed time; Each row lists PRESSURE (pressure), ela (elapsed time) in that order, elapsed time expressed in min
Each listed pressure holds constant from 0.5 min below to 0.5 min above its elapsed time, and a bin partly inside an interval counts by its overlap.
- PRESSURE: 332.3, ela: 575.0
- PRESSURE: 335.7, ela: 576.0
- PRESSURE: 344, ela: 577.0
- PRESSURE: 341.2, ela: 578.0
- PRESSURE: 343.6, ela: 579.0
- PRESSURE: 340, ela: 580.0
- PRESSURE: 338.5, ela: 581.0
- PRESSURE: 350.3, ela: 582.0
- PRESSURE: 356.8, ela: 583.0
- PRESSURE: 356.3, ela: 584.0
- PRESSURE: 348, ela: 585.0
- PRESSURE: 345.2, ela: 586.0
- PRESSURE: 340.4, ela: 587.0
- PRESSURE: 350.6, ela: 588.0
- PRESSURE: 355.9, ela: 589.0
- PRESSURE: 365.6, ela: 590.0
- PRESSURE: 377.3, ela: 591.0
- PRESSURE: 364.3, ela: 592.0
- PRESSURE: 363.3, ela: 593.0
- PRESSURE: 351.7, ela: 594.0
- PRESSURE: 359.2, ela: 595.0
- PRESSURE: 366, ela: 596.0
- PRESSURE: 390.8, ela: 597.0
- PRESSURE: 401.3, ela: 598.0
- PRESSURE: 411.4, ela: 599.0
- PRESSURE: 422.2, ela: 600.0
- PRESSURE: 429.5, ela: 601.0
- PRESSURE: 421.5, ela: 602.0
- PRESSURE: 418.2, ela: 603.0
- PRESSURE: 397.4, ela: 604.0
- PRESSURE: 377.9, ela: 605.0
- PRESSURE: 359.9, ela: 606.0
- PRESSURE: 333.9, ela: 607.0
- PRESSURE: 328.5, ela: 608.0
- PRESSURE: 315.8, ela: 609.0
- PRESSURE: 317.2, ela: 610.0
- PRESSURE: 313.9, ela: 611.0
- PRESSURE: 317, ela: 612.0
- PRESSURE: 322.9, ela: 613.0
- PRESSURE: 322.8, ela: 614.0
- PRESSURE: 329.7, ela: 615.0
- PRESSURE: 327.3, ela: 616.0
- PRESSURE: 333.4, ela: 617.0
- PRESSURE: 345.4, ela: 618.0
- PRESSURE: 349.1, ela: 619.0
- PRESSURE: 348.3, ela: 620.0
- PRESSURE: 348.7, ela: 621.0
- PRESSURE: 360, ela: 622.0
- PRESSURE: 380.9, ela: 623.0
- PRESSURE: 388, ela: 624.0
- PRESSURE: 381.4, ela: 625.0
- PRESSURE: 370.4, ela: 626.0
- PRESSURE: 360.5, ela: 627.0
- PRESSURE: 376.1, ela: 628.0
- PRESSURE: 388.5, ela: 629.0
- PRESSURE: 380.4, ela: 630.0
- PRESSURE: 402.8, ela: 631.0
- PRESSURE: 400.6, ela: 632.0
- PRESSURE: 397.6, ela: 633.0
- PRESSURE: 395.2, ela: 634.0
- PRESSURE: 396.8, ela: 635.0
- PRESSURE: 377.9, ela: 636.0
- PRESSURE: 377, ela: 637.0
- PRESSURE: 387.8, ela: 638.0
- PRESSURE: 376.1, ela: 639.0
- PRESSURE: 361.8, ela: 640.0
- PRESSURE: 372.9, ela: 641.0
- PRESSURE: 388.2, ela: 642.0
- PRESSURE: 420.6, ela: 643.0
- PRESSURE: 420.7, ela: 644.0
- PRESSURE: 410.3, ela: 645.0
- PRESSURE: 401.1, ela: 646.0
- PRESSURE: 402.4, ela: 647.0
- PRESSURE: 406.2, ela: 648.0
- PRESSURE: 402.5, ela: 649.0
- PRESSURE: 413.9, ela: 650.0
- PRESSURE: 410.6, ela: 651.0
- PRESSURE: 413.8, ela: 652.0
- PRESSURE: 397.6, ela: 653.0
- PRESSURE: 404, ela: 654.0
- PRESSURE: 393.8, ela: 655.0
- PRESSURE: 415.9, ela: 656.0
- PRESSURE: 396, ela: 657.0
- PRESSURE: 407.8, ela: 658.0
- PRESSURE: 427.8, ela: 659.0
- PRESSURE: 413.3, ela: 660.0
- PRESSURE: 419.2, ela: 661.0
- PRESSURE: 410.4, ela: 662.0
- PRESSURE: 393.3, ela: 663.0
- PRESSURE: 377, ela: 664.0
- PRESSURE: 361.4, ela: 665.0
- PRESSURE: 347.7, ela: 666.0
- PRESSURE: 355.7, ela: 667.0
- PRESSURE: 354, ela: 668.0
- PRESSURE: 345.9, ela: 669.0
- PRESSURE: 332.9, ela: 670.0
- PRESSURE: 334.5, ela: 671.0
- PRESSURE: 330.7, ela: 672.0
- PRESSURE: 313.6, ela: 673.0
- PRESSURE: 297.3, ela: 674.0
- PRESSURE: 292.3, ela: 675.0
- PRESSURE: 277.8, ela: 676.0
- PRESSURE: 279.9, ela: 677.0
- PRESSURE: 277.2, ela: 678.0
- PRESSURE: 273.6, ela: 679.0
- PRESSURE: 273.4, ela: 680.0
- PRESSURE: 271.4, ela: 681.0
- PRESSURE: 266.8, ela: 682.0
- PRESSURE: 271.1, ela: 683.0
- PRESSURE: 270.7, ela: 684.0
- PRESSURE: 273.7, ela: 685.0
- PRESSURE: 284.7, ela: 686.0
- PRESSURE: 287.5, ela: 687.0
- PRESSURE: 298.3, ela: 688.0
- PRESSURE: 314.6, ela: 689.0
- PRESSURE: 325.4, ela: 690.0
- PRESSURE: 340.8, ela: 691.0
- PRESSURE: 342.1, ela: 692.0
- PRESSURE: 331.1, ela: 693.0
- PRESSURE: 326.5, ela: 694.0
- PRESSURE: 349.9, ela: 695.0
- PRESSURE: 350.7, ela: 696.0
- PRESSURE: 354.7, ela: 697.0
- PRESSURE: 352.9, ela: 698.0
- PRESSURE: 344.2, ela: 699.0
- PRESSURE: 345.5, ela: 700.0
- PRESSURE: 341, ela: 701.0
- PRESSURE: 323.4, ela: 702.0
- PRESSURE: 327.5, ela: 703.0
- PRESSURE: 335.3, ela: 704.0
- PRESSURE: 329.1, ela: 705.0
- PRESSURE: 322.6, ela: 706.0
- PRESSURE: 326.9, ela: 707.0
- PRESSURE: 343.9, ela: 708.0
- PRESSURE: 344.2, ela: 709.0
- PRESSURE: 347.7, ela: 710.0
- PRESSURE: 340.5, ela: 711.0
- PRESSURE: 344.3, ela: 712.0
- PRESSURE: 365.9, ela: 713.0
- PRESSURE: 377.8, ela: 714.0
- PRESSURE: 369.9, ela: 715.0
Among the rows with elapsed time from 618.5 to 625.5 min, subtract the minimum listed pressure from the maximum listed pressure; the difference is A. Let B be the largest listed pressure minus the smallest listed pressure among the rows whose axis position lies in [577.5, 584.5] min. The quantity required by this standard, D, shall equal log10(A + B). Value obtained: 1.76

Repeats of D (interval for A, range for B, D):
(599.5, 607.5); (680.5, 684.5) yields 2.00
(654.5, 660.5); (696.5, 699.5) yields 1.65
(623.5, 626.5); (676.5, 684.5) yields 1.49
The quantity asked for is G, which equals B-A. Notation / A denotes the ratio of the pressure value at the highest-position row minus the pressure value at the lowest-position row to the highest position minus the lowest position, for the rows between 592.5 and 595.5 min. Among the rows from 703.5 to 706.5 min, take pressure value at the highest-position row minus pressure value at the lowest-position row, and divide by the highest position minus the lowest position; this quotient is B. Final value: -4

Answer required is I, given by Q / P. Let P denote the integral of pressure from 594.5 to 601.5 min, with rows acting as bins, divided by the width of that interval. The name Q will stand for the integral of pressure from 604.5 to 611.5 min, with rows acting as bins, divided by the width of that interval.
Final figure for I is 0.84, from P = 397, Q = 335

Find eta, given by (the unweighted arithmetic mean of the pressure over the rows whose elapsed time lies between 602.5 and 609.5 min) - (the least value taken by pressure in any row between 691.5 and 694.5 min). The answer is 35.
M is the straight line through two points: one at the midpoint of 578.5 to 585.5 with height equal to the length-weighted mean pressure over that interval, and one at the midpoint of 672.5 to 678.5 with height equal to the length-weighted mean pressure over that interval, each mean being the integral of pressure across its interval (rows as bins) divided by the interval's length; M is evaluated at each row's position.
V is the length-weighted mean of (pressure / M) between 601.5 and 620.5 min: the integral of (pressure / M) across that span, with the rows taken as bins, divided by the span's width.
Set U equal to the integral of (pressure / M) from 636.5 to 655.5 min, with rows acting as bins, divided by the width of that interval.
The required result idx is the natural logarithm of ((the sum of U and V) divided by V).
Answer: 0.80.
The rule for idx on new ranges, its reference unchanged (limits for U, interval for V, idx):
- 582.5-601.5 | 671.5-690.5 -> 0.73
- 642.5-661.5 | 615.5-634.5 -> 0.77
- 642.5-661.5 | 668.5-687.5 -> 0.84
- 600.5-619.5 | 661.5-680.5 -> 0.67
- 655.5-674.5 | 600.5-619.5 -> 0.78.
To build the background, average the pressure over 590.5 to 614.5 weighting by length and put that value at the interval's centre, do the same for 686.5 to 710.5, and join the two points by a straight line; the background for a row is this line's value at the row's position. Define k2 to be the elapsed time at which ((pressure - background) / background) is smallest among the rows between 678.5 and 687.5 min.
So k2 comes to 682.0 min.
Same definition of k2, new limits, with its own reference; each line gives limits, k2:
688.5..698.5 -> 689.0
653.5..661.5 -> 655.0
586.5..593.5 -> 587.0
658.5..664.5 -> 664.0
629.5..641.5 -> 640.0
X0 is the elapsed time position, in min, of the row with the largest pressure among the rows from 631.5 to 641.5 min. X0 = 632.0 min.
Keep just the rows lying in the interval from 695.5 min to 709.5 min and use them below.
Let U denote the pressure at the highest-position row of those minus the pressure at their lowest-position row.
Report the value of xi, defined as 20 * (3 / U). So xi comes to -9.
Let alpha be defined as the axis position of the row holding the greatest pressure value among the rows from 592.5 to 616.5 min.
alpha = 601.0 min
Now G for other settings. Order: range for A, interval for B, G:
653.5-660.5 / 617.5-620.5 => 0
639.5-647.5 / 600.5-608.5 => -20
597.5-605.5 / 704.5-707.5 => 2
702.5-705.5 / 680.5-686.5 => 2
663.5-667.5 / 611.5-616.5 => 10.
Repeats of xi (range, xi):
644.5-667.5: -1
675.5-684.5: -8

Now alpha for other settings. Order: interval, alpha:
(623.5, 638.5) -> 631.0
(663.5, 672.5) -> 664.0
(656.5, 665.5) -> 659.0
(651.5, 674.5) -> 659.0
